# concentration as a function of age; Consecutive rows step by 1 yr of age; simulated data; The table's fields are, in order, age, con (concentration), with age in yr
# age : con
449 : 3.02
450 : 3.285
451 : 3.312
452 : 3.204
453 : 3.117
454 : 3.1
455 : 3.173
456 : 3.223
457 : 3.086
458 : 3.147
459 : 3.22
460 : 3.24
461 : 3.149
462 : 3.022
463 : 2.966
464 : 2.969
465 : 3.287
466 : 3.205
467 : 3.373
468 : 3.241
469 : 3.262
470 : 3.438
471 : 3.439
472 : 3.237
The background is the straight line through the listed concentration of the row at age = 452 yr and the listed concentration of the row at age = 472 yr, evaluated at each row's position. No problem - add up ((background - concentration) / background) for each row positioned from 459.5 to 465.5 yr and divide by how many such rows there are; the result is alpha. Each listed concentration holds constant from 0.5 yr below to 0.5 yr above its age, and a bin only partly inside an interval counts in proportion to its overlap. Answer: 0.036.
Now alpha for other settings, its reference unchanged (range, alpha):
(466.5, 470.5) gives -0.030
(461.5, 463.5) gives 0.071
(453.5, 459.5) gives 0.017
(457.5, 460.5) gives 0.004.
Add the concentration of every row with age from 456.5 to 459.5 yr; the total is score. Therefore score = 9.45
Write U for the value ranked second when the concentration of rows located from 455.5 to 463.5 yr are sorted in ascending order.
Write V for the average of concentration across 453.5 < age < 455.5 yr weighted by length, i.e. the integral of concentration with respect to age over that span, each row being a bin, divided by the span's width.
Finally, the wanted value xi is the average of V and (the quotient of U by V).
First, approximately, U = 3.022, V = 3.14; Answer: 2.05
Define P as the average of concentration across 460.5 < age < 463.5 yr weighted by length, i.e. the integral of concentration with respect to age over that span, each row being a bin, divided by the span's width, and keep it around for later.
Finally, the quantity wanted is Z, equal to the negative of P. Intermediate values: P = 3.05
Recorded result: -3.05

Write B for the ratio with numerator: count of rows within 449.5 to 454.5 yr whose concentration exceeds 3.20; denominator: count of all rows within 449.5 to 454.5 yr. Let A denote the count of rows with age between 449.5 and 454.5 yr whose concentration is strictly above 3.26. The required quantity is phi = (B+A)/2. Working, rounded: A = 2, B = 0.60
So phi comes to 1.3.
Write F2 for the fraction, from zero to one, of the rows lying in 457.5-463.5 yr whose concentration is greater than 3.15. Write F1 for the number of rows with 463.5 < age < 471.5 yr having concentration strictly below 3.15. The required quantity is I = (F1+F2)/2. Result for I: 0.7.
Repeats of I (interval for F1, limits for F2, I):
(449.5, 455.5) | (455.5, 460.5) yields 1.3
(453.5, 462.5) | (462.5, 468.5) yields 2.8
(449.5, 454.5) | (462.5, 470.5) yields 1.4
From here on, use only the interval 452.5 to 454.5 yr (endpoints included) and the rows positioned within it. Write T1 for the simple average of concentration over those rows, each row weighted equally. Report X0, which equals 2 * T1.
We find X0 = 6.22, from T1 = 3.11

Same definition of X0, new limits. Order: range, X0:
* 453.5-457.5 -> 6.29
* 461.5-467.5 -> 6.27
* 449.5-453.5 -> 6.46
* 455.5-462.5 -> 6.31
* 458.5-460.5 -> 6.46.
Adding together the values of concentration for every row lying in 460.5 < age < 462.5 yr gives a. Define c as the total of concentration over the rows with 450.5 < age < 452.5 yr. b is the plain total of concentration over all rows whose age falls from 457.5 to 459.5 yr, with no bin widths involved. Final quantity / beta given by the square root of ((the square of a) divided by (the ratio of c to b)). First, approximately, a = 6.17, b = 6.37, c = 6.52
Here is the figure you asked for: 6.10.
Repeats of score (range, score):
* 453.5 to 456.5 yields 9.50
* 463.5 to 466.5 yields 9.46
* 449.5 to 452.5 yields 9.80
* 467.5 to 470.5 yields 9.94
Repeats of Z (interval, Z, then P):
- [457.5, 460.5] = -3.20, 3.20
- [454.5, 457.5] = -3.16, 3.16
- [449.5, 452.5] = -3.27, 3.27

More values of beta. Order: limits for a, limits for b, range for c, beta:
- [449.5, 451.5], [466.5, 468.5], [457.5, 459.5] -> 6.72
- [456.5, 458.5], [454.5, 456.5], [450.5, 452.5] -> 6.18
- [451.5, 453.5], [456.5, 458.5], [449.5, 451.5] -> 6.14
